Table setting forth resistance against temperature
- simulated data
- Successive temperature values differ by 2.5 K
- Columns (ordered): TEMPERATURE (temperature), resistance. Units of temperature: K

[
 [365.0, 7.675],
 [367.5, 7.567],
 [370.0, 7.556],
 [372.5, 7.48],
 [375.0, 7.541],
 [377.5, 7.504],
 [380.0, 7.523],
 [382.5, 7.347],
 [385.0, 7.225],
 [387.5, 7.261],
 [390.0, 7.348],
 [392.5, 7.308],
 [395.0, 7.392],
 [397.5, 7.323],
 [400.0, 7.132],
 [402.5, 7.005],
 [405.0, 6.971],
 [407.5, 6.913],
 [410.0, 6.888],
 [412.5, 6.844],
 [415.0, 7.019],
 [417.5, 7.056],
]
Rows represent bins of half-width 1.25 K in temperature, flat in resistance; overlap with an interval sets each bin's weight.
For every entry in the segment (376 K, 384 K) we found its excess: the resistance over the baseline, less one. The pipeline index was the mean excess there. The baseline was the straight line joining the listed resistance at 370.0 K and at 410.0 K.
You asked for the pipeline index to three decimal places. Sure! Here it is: 0.009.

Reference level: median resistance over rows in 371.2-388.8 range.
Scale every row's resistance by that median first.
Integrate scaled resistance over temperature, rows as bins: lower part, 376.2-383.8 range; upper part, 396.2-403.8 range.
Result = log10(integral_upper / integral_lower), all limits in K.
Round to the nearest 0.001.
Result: -0.018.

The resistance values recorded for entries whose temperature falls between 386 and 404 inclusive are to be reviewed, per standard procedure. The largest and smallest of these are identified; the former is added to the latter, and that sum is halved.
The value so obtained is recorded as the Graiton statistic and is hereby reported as 7.2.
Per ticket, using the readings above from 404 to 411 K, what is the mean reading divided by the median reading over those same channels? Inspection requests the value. 1.002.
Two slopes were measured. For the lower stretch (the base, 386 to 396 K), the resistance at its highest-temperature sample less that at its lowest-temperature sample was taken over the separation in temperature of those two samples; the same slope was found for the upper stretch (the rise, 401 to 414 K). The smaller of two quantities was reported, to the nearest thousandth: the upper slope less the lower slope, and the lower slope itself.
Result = -0.034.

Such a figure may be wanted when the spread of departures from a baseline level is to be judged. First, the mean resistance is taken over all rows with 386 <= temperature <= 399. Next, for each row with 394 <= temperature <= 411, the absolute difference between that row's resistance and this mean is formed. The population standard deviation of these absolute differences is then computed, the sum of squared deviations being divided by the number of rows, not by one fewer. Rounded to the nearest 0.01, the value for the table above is 0.16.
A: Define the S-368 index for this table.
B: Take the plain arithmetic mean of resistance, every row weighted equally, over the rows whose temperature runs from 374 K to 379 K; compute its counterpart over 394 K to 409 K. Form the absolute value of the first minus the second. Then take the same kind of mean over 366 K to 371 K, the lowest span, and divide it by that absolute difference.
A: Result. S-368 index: 19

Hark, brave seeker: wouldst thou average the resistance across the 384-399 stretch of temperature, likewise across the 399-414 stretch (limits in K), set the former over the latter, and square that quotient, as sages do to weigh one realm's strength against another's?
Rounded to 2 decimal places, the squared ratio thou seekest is 1.10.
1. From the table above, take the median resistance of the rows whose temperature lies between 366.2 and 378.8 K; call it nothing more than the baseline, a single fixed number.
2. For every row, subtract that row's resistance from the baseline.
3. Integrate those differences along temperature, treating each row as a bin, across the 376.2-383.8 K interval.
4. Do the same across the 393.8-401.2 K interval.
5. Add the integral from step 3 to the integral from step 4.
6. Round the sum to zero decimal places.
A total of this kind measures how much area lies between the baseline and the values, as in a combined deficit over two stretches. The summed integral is 3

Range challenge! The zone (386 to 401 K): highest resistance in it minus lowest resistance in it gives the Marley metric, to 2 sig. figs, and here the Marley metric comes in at 0.26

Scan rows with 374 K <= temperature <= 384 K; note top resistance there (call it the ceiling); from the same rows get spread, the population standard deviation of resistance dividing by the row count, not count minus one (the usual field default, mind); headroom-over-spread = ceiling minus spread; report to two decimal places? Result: 7.46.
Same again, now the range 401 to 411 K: 6.96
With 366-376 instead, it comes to 7.53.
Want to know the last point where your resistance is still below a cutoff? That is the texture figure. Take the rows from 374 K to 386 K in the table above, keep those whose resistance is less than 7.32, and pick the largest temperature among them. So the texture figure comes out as 385.0 K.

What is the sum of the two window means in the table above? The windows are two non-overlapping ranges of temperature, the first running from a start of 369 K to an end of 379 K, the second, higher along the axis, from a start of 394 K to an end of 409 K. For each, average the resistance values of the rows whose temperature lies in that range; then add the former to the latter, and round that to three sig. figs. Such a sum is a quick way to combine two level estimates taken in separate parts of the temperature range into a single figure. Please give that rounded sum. 14.6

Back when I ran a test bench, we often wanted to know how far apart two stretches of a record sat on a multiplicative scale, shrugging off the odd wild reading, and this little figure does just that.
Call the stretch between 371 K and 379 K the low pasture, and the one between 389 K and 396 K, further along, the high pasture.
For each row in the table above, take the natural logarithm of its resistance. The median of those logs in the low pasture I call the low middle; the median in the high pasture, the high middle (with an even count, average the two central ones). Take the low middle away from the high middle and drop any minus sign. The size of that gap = 0.02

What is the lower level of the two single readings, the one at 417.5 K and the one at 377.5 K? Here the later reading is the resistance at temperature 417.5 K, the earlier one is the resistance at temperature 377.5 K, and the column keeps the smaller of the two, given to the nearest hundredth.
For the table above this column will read 7.06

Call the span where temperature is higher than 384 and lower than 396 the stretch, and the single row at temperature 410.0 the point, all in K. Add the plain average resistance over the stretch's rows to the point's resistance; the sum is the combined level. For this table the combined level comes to 14.2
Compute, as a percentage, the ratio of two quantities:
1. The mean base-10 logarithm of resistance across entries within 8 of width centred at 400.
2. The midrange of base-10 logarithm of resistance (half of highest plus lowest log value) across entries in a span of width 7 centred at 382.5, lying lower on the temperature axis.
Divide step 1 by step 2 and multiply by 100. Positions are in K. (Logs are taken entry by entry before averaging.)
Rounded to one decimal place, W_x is 98.5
